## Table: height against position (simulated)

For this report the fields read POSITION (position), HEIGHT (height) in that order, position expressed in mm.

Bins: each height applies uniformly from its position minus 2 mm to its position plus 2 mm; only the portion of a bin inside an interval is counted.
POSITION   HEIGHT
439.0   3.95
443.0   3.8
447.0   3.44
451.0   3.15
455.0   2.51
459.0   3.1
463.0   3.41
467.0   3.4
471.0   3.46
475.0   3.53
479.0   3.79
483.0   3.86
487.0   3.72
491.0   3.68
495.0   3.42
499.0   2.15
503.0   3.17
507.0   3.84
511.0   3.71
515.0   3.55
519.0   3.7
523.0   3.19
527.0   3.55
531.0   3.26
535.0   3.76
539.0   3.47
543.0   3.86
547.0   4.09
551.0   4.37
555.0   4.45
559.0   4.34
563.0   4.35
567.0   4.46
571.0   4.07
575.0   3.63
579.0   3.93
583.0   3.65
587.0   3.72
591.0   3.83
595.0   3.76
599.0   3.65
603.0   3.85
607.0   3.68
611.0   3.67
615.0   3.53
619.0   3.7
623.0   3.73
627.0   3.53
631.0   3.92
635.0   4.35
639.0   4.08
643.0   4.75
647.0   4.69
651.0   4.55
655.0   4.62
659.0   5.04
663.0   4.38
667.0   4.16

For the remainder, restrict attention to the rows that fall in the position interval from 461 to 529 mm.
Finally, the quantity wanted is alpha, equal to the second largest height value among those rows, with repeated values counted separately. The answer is 3.84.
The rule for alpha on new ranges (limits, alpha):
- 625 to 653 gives 4.69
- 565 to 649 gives 4.69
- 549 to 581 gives 4.45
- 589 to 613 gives 3.83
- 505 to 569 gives 4.45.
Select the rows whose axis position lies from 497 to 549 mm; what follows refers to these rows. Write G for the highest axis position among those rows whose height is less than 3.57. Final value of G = 539.0 mm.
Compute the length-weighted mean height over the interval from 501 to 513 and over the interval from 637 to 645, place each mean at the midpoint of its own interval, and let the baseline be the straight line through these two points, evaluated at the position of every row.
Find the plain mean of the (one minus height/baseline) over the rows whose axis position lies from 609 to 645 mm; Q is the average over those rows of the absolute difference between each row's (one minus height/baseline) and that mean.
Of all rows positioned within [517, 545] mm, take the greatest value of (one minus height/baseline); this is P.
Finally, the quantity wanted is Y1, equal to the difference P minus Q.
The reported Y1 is 0.07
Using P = 0.13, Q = 0.062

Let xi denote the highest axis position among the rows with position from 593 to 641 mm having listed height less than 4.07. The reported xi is 631.0 mm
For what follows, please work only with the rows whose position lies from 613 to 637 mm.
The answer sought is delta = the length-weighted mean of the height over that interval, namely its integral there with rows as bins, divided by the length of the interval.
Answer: 3.79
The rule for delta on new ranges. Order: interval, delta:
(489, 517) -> 3.36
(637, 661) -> 4.62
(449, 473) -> 3.17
